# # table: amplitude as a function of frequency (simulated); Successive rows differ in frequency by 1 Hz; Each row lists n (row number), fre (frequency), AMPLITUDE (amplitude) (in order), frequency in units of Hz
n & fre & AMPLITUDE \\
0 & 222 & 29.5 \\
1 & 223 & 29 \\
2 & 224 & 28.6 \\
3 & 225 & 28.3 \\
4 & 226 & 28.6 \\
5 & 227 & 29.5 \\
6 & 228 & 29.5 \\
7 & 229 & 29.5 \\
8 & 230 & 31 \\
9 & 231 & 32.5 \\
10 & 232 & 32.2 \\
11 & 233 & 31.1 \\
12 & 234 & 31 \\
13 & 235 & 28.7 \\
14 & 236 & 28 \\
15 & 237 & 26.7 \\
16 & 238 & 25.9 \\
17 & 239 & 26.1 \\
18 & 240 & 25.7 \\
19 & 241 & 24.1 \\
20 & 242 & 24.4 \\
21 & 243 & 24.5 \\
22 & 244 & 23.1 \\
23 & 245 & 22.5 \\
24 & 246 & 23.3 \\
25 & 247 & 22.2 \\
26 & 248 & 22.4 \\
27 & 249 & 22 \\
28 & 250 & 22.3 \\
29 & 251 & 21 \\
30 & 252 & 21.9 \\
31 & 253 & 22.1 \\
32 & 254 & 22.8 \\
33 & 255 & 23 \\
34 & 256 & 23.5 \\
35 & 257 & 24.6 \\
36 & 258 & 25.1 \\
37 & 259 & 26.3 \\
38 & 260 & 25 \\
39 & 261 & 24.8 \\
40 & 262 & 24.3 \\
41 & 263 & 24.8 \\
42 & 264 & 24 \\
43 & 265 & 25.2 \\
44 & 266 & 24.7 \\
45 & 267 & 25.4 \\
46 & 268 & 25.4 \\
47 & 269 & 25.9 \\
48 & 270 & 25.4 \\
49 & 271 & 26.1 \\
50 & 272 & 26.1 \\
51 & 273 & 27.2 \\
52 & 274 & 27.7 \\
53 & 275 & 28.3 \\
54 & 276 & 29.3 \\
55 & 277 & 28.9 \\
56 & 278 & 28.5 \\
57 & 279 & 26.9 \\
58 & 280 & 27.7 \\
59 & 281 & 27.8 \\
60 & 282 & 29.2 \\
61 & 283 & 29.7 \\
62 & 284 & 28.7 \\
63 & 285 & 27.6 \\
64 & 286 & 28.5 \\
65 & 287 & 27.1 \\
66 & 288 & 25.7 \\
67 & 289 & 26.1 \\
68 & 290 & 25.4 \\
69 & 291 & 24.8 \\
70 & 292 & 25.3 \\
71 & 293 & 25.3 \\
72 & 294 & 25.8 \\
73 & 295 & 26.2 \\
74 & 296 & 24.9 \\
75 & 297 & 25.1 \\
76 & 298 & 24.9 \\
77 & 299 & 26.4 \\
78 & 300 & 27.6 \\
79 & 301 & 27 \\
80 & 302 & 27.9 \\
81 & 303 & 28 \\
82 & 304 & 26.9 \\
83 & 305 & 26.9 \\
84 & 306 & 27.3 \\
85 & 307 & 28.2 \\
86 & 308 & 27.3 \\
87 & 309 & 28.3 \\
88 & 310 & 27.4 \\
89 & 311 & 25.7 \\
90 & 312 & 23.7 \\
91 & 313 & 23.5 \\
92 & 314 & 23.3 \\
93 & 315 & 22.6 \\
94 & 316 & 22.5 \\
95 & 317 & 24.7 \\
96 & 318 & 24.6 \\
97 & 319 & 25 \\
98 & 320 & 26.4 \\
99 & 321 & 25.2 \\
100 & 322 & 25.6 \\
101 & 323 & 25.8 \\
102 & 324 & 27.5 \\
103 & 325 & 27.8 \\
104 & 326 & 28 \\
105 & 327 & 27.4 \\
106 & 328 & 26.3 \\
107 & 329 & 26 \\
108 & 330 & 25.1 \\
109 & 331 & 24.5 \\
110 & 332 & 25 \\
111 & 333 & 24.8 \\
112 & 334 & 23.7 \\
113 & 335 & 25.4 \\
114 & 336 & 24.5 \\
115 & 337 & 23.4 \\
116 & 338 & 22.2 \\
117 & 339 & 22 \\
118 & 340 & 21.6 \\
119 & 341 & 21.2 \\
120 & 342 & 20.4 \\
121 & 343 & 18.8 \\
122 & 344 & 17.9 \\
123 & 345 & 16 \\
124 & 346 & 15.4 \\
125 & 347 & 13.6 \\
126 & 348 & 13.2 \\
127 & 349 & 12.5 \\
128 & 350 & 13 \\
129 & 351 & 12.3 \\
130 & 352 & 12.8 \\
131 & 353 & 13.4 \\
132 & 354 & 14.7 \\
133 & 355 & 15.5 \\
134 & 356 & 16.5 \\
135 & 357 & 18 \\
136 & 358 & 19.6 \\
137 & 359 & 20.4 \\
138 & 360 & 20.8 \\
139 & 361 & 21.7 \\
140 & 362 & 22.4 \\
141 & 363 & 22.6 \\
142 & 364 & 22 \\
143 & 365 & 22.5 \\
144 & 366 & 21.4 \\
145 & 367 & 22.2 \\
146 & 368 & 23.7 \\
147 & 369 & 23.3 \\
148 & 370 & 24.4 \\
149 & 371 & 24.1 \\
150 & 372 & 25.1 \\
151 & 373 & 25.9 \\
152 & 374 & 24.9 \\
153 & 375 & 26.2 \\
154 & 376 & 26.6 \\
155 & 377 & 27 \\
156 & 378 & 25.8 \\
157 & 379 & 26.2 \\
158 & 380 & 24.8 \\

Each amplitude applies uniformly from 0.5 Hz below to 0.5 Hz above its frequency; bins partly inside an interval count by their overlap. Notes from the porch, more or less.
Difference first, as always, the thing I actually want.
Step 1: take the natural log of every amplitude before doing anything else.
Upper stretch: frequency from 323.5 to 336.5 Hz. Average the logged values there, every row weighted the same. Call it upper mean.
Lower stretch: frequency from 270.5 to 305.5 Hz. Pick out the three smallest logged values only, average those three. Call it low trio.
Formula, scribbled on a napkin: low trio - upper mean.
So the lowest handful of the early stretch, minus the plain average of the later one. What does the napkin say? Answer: -0.04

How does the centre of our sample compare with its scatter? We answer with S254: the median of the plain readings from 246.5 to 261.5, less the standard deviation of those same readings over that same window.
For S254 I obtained 21.3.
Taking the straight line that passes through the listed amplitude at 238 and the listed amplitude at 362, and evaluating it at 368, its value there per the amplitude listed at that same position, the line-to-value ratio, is 0.94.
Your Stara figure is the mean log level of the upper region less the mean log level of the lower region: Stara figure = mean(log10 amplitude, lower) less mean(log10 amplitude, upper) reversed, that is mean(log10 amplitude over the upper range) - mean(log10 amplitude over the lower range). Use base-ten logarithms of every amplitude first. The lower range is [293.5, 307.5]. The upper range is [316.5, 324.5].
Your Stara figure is -0.017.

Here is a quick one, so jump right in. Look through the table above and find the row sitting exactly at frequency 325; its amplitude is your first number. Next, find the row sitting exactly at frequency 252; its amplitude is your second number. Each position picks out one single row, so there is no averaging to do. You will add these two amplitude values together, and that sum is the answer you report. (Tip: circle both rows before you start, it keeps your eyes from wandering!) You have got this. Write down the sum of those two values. 50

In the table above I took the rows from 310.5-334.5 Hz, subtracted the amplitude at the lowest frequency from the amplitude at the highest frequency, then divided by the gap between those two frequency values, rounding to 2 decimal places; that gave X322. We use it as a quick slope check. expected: -0.09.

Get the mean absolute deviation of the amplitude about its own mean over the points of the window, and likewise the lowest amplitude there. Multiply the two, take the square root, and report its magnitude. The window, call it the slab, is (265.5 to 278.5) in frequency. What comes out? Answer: 5.8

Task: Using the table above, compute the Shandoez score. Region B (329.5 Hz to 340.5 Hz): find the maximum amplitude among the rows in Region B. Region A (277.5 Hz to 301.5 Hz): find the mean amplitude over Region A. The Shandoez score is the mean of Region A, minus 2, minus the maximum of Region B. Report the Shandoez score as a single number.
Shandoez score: -1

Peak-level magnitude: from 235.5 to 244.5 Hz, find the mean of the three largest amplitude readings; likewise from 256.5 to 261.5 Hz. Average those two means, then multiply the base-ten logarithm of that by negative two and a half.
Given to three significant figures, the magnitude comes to -3.55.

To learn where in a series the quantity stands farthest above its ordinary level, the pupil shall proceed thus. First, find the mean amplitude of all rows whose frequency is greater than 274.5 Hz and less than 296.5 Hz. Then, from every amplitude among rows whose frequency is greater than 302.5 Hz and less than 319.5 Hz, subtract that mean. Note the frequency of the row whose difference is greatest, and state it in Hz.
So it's 309 Hz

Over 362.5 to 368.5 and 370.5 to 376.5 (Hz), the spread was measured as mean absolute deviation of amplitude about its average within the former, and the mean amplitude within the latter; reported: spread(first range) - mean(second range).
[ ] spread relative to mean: -24.9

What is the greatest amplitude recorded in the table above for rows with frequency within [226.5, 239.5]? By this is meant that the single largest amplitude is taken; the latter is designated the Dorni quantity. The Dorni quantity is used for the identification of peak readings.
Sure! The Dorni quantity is 32.5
